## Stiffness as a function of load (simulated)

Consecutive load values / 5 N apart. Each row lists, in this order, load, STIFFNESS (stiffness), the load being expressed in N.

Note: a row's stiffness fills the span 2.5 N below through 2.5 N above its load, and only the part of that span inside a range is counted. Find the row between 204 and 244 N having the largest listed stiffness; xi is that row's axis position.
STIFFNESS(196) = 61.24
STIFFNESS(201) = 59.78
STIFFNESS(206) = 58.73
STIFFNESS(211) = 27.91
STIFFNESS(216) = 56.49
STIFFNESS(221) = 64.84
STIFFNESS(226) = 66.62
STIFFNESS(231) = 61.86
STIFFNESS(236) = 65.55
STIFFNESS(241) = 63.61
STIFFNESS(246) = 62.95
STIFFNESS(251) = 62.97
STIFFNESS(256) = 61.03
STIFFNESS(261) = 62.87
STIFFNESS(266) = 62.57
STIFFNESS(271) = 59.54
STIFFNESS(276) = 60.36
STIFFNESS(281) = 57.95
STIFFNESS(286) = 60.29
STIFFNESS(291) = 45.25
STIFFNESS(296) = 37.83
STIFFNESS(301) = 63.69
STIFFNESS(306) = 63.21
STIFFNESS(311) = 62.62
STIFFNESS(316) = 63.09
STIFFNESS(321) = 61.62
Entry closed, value 226 N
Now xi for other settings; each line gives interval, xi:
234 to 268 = 236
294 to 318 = 301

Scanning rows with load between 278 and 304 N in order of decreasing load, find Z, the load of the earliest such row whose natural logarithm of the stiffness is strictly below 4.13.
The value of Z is 296 N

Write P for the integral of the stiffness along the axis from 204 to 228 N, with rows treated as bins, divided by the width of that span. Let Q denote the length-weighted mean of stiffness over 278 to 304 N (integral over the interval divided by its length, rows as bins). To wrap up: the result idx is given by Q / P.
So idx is 0.98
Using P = 55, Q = 53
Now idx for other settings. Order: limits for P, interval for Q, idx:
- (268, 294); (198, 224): 0.96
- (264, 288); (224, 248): 1.07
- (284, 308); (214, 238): 1.18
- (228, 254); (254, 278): 0.97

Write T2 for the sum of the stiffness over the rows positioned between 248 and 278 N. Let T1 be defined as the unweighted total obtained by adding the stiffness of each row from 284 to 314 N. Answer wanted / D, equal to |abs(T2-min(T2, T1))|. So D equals 36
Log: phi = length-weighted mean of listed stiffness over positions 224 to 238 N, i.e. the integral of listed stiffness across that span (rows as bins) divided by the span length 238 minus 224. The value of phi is 64.6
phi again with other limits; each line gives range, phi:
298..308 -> 62.2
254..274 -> 61.5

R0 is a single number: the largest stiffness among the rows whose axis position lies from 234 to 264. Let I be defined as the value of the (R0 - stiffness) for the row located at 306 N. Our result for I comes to 2.3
